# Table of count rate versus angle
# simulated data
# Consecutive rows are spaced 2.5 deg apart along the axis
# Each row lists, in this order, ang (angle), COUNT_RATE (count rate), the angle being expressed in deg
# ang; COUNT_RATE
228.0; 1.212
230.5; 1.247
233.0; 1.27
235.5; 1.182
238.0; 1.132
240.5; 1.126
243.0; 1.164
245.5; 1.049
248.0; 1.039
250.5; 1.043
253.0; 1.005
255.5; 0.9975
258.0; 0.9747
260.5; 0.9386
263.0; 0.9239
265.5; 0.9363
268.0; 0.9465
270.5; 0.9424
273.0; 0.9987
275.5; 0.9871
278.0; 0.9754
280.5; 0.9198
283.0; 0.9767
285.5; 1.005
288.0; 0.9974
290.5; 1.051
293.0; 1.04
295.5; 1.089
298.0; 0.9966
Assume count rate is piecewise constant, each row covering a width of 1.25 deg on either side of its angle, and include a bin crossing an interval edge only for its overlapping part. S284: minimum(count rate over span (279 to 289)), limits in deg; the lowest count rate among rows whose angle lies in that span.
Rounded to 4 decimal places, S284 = 0.9198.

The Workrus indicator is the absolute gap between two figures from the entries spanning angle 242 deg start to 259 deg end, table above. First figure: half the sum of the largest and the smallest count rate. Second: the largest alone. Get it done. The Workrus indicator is 0.09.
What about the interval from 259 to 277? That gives 0.04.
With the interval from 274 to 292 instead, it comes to 0.07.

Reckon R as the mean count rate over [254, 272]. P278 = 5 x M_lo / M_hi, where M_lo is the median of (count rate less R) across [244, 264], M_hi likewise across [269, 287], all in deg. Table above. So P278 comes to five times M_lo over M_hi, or 10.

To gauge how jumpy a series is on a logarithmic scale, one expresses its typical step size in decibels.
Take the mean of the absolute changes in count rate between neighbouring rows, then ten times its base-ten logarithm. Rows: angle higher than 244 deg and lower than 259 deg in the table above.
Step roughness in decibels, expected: -17.8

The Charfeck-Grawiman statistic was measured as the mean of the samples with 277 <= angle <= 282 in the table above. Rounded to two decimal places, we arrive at 0.95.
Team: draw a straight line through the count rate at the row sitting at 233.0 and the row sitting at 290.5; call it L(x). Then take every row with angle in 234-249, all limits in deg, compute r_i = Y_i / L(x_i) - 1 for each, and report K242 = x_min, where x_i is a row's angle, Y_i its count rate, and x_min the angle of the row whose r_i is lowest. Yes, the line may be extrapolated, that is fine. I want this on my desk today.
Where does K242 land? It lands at 248.0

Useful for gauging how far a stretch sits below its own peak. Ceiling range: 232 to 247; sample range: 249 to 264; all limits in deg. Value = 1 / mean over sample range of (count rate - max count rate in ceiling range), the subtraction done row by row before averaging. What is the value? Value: -3.5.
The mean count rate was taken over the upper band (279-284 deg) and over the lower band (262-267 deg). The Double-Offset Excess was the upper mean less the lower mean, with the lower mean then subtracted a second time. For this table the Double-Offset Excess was -0.91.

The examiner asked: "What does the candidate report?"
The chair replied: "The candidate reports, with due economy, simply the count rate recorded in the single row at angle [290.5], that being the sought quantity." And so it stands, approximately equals 1.051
